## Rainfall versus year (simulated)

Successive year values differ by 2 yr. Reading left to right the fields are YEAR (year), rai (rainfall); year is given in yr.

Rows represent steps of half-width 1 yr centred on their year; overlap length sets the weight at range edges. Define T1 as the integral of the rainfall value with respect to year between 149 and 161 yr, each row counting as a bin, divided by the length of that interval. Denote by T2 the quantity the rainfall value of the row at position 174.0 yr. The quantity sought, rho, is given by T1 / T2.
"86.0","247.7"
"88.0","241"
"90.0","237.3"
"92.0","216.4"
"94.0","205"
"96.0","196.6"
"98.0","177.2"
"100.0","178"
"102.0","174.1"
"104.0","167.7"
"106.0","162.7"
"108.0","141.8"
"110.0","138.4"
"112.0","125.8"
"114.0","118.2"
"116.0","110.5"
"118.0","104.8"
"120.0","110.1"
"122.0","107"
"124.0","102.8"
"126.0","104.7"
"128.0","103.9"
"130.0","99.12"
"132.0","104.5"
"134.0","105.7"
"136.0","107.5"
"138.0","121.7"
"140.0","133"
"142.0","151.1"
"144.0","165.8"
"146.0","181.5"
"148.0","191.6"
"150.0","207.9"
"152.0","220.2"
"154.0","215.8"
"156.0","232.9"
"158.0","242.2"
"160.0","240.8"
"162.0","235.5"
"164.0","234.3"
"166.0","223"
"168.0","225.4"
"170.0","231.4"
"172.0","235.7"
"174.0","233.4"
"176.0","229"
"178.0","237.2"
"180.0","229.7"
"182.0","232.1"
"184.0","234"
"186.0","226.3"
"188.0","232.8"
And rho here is 0.97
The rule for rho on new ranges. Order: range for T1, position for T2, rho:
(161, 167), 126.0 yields 2.21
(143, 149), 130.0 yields 1.81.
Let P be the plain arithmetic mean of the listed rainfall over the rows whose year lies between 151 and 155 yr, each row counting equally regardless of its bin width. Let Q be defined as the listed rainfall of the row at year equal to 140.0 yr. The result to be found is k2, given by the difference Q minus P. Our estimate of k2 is -85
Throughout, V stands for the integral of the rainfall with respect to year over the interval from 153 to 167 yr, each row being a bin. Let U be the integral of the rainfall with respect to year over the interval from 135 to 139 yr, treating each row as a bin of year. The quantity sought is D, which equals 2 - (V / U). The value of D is -5.1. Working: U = 458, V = 3249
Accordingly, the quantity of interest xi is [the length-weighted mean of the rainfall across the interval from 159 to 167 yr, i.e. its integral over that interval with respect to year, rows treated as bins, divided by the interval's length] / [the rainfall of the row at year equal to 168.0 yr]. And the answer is 1.0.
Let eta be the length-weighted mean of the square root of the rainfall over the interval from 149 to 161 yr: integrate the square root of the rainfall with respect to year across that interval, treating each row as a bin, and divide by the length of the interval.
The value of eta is 15.0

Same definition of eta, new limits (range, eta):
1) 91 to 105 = 13.7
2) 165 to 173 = 15.1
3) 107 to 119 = 11.1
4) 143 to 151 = 13.7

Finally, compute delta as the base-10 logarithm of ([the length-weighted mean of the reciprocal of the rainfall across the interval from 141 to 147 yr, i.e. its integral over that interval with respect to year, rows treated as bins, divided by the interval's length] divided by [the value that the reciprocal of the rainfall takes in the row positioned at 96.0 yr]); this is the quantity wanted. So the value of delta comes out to 0.076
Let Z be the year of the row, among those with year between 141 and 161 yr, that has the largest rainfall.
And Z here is 158.0 yr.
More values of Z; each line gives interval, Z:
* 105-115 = 106.0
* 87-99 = 88.0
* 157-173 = 158.0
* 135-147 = 146.0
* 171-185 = 178.0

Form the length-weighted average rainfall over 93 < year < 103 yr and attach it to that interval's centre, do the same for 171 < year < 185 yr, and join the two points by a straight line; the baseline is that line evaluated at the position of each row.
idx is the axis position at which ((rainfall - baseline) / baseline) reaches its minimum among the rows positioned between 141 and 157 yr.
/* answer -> 142.0 yr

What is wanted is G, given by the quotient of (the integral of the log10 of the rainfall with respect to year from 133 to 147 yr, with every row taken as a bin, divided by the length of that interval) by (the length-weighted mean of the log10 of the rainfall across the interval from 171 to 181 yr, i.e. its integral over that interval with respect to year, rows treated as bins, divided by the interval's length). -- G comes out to 0.90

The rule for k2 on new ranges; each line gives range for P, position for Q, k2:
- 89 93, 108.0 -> -85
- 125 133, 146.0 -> 78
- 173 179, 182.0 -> -1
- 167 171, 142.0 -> -77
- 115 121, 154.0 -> 107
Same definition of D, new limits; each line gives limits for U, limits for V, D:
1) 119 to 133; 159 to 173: -0.2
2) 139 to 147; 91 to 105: -0.1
